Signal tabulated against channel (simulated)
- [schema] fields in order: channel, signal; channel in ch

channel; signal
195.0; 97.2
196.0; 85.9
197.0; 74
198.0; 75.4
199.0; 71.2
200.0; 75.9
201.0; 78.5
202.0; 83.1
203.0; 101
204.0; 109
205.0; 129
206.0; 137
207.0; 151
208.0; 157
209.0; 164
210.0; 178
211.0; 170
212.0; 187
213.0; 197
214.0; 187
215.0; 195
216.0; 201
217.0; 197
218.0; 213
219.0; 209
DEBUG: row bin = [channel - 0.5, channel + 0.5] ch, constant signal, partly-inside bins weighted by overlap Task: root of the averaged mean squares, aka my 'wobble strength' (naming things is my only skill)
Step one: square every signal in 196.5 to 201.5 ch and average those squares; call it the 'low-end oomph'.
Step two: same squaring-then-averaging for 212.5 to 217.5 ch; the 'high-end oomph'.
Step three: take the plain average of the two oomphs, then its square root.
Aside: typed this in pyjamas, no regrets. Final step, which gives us 148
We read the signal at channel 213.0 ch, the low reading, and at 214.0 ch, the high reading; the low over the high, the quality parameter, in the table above 1.1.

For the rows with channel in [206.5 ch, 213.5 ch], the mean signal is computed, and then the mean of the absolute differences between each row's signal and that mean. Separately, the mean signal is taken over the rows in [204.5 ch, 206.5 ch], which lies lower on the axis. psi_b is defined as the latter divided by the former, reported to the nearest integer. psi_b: 10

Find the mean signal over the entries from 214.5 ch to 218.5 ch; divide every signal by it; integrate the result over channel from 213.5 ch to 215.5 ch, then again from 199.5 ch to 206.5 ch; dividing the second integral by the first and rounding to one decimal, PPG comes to 1.9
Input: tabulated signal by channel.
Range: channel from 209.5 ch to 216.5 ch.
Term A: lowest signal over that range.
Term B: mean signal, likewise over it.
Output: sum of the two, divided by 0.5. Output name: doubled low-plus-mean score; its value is 716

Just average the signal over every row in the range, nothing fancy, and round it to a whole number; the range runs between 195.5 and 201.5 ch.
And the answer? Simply 77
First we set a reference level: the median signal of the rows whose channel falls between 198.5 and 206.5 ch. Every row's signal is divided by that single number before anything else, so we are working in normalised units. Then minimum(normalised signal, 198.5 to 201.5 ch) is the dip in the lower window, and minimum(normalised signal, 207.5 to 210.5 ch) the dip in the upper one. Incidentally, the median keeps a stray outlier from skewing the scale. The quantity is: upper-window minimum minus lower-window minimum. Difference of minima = 0.93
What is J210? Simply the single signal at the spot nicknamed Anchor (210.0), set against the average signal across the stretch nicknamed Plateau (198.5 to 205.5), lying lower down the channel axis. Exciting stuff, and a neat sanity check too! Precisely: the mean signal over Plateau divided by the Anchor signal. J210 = 0.52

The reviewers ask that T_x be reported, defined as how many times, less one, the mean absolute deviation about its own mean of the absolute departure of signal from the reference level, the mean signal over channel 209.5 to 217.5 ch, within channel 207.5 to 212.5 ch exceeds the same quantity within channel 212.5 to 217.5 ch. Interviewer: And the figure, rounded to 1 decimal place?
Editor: 2.5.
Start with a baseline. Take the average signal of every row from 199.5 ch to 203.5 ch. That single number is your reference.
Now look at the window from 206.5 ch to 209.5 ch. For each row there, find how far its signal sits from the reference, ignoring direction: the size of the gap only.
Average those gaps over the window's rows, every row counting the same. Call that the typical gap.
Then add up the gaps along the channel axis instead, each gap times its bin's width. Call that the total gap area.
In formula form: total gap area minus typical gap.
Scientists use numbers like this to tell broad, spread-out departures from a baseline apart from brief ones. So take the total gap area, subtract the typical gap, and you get 145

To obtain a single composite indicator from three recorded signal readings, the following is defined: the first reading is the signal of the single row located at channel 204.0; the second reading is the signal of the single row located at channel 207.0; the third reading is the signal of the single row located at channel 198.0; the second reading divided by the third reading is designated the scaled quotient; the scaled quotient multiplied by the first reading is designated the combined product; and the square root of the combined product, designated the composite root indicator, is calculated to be 14.8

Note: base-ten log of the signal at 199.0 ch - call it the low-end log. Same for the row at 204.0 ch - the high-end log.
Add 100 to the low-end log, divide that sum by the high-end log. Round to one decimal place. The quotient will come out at 50.0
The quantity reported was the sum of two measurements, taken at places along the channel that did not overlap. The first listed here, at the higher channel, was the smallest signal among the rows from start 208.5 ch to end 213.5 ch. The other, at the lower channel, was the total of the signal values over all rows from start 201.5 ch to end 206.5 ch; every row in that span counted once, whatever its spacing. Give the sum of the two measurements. 723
